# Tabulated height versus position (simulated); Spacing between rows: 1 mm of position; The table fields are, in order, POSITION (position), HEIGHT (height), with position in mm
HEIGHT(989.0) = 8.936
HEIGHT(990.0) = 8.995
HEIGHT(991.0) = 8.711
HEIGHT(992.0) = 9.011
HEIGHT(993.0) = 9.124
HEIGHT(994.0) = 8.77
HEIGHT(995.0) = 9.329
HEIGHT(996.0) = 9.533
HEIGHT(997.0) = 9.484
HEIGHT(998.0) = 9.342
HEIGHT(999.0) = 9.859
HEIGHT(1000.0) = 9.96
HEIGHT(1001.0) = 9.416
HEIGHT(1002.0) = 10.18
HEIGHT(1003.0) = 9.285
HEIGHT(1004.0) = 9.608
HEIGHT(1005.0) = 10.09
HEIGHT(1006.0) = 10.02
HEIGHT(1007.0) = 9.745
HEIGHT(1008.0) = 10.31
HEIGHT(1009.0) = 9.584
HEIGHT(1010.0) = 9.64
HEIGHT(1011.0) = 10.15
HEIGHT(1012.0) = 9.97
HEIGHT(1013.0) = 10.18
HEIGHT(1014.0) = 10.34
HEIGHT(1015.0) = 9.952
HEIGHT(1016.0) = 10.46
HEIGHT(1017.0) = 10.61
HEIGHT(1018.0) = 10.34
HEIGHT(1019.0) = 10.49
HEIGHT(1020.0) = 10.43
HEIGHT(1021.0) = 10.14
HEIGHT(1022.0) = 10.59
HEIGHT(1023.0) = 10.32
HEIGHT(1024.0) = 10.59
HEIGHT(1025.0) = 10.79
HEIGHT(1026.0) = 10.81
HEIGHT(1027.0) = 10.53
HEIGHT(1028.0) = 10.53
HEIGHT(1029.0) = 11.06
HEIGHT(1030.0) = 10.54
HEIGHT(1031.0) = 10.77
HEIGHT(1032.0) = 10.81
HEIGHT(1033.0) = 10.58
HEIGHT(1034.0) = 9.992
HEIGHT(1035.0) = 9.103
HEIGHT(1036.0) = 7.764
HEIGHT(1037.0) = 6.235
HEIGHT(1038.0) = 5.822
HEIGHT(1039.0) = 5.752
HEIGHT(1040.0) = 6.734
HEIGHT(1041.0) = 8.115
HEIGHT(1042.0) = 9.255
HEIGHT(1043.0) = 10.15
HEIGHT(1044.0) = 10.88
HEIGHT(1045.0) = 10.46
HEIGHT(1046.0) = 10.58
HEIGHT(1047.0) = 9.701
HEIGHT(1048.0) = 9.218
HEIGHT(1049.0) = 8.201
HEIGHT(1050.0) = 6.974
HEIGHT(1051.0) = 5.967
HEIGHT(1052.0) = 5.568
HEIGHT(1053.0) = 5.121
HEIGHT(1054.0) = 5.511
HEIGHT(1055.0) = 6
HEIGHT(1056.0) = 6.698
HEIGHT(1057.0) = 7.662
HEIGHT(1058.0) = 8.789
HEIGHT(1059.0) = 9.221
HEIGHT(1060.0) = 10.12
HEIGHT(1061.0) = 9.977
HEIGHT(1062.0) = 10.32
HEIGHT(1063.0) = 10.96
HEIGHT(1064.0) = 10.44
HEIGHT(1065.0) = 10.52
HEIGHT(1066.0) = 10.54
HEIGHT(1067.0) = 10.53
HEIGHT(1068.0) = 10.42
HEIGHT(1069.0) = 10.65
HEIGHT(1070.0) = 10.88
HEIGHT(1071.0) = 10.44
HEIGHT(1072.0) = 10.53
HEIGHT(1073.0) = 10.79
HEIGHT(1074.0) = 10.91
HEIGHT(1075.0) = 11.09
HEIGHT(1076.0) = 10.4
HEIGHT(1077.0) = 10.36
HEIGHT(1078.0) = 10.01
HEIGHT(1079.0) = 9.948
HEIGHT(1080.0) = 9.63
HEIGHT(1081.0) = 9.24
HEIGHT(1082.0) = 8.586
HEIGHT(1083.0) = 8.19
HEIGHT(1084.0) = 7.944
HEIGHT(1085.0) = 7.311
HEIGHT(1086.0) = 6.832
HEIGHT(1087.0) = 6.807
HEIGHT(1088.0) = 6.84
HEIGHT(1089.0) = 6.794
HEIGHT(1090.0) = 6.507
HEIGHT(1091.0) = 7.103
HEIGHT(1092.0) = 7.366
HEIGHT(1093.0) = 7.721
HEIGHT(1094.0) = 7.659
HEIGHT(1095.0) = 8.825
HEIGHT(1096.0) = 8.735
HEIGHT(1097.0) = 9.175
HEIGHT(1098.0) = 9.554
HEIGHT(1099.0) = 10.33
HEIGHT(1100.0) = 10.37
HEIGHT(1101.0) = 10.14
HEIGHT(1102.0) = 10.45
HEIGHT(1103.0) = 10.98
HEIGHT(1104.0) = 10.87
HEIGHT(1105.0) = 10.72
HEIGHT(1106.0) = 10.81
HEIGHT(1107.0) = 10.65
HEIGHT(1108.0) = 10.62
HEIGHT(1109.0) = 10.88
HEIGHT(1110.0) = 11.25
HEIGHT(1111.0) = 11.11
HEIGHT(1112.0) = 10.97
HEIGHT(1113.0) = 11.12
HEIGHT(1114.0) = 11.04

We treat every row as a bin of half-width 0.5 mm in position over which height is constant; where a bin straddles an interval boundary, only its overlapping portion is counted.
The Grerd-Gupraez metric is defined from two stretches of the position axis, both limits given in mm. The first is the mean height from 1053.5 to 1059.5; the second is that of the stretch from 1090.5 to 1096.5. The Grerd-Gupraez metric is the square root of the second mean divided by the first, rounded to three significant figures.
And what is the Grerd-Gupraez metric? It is 1.04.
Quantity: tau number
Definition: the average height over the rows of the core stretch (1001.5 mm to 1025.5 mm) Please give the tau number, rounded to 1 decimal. 10.2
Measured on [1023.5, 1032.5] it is 10.7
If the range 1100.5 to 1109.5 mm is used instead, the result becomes 10.7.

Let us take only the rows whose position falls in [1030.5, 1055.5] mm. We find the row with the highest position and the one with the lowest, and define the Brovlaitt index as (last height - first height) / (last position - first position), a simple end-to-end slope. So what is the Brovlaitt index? -0.20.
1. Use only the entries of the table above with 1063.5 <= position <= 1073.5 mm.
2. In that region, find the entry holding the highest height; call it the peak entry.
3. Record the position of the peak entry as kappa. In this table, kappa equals 1070.0 mm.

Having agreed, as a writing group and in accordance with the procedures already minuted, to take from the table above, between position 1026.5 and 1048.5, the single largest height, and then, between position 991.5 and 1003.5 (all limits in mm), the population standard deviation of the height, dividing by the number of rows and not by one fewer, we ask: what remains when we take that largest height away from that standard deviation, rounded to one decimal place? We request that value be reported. -10.7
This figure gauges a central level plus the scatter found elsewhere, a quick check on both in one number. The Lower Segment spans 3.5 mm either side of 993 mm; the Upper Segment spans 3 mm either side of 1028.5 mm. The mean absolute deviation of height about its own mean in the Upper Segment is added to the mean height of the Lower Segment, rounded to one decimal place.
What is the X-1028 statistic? 9.2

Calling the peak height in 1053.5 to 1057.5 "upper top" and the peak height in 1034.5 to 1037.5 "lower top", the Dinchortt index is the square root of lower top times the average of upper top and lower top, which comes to 8.7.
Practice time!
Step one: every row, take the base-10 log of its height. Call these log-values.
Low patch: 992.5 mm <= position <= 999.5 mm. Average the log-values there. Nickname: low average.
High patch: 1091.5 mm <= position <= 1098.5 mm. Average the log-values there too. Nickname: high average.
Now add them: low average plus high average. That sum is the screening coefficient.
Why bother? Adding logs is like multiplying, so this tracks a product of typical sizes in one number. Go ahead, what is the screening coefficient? 1.89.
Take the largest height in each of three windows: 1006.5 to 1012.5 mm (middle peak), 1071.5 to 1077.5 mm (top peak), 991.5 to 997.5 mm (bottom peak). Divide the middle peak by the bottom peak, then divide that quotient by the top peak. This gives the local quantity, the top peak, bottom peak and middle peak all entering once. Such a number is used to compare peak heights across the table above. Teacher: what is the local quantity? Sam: 0.098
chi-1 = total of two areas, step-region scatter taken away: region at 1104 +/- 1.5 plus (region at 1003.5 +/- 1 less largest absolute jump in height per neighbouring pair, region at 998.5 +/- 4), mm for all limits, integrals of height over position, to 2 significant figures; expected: 51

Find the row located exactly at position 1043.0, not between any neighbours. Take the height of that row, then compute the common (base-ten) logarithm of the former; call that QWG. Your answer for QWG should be 1.01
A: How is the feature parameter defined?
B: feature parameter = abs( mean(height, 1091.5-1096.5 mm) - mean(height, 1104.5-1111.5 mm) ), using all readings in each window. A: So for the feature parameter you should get 2.80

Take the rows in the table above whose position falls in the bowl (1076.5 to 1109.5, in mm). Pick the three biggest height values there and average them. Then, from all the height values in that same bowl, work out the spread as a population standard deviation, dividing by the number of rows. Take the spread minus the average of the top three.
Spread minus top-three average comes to -9.4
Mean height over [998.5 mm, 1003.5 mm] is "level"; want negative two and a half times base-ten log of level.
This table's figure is -2.47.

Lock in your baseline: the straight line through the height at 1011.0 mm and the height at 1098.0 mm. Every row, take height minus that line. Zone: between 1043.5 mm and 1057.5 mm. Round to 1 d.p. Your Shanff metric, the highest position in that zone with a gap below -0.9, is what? 1057.0 mm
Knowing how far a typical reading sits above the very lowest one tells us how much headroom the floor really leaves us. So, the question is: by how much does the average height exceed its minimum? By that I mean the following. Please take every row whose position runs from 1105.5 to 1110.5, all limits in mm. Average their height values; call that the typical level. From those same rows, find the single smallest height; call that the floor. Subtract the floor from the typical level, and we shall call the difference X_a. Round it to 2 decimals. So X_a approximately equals 0.22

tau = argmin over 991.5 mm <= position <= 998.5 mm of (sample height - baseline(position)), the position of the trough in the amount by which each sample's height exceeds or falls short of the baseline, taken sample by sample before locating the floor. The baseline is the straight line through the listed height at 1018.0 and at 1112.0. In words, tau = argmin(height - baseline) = 994.0 mm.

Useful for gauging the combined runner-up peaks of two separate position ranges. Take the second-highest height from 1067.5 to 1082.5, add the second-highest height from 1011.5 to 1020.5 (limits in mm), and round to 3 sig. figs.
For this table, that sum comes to 21.4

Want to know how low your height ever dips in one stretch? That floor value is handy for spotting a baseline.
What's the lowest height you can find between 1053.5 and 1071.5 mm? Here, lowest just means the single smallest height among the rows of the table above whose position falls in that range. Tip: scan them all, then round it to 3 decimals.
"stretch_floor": 5.511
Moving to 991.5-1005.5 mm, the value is 8.770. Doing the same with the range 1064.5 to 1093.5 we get 6.507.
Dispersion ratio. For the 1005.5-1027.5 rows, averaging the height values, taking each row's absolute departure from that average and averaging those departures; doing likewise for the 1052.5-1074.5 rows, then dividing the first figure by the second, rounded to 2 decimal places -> 0.18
